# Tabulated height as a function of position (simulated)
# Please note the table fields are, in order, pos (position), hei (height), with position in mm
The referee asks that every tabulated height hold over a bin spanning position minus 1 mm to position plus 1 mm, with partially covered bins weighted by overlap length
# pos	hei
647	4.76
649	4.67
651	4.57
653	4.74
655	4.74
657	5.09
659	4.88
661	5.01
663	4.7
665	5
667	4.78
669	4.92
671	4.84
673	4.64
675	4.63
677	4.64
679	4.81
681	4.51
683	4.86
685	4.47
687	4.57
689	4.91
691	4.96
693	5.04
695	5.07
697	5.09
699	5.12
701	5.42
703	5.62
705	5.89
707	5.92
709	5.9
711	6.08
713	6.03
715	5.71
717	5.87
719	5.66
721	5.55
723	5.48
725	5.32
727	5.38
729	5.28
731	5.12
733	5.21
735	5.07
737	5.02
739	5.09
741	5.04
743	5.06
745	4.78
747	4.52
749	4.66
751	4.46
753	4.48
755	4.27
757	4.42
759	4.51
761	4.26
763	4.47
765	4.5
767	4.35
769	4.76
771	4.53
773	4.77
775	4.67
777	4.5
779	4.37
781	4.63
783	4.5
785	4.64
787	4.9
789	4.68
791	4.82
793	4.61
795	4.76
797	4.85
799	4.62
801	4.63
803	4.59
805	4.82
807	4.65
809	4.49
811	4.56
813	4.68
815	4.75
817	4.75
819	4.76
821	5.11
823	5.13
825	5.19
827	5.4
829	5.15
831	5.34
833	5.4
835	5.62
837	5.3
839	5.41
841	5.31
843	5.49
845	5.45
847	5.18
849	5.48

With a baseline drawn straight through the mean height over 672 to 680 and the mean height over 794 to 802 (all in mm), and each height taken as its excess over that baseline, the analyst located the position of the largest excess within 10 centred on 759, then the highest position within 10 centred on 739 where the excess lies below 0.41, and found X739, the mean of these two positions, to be 751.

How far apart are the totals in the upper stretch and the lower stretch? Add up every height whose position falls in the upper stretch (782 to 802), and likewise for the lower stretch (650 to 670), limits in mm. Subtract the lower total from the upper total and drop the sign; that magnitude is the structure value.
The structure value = 1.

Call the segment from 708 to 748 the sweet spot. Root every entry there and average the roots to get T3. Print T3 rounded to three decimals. 2.313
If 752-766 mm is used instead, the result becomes 2.101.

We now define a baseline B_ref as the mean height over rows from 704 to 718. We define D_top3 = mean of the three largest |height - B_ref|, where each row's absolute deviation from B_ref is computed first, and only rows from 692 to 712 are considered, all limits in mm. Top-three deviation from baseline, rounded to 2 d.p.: 0.85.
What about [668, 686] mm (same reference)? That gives 1.38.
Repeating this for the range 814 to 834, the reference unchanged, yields 1.16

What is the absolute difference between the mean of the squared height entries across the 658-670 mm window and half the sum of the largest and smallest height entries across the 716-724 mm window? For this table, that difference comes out 18.2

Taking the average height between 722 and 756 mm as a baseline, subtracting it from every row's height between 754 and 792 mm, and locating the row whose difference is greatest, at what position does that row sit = 787 mm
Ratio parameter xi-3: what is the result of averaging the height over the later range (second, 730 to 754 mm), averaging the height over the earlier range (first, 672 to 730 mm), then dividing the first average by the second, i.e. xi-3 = 1.08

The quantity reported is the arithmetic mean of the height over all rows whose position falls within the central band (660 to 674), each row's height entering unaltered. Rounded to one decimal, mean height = 4.8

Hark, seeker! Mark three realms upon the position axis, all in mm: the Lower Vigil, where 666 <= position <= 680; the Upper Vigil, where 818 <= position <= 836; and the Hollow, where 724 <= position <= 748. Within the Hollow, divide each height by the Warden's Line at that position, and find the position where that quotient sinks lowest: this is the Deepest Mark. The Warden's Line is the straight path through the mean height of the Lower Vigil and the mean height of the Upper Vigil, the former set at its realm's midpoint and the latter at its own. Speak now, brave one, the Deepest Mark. 747 mm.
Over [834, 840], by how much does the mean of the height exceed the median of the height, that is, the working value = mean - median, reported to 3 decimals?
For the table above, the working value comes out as 0.033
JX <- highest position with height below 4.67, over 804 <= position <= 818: 811 mm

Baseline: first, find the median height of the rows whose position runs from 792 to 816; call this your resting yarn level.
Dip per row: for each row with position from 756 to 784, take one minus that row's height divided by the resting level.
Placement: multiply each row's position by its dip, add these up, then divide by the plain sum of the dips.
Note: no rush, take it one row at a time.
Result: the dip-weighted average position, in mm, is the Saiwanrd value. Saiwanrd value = 766.8 mm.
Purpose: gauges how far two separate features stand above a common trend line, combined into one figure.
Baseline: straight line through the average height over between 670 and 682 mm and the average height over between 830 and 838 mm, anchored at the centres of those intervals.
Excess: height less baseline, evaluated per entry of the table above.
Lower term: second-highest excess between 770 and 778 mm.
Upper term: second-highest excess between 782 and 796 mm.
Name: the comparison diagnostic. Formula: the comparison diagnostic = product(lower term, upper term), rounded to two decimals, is 0.19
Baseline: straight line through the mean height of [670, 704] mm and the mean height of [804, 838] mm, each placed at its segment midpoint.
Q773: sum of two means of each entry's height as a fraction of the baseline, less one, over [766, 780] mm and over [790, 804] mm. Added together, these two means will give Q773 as -0.14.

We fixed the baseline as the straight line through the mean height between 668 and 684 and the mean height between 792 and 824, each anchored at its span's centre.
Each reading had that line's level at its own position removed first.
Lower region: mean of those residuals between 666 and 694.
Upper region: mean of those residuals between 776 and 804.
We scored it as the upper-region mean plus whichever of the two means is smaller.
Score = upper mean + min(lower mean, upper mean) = -0.2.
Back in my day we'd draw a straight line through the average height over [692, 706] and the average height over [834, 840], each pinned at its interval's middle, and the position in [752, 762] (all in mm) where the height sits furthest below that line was 761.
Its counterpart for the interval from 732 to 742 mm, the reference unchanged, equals 737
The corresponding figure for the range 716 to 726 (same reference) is 725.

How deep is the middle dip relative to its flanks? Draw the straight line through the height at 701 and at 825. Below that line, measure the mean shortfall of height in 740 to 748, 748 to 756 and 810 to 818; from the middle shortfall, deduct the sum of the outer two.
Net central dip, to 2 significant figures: -0.16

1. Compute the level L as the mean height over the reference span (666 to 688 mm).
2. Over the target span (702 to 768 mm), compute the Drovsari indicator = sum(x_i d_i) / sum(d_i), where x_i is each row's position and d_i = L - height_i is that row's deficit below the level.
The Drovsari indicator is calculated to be 710.3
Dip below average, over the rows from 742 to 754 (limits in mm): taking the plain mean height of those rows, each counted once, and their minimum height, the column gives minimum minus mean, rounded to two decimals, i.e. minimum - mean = -0.20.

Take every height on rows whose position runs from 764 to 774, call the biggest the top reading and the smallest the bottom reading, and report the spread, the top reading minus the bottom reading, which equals 0.42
